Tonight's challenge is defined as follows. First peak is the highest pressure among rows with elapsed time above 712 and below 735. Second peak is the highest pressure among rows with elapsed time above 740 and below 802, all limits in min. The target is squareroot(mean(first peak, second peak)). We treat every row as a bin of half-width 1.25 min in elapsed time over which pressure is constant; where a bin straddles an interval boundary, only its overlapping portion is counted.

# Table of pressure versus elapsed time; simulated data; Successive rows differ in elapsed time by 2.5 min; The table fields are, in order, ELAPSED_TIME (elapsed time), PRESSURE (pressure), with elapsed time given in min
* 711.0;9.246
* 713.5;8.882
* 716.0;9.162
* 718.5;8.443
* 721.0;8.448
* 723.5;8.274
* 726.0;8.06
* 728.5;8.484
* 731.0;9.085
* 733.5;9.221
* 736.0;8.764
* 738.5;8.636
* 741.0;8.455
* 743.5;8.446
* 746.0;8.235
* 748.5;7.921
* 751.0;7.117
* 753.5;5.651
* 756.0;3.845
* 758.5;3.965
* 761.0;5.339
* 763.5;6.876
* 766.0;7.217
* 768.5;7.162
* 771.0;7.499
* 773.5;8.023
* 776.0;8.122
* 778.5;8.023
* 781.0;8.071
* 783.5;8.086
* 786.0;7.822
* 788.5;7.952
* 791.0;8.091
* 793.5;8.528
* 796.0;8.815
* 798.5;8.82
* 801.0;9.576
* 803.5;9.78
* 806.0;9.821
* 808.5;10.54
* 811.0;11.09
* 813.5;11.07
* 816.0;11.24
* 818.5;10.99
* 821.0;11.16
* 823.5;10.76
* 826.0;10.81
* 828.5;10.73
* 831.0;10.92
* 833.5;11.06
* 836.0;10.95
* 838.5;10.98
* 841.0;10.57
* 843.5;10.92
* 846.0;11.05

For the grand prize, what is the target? 3.07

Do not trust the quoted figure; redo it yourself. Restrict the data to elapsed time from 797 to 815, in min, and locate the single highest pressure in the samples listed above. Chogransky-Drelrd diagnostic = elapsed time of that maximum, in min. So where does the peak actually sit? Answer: 811.0 min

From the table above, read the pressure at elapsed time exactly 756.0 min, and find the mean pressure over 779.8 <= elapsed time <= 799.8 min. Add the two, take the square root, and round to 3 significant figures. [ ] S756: 3.48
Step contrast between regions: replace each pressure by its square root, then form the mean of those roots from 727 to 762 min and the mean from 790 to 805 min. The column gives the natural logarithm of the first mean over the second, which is -0.105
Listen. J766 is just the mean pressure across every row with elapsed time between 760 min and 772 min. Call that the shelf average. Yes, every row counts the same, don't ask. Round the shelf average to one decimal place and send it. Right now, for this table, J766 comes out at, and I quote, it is 6.8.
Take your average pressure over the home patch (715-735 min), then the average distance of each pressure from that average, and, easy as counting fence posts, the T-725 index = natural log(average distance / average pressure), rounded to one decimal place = -3.1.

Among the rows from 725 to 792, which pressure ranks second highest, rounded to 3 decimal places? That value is 9.085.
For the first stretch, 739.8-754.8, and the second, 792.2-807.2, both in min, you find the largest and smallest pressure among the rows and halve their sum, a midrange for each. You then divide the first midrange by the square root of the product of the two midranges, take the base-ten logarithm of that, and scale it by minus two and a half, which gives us 0.14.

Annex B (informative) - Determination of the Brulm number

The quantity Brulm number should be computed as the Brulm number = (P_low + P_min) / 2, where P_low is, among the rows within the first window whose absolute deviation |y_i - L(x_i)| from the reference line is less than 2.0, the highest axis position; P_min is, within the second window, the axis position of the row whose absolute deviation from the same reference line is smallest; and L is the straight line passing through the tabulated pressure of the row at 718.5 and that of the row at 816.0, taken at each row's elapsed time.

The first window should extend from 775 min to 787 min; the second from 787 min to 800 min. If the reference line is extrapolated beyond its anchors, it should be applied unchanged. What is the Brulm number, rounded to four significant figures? 786.0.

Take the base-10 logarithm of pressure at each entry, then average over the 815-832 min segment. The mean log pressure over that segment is 1.04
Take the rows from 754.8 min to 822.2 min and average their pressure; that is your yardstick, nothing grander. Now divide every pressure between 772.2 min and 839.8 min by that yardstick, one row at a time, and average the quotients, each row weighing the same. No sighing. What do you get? 1.15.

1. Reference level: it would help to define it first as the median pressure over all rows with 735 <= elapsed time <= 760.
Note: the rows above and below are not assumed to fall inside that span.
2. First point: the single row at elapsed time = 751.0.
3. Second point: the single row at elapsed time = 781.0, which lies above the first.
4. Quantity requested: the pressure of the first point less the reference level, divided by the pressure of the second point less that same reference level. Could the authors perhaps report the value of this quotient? 137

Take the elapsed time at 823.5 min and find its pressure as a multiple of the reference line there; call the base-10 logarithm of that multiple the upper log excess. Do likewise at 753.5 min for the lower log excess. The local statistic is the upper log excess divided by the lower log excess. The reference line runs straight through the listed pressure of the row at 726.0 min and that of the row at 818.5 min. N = 0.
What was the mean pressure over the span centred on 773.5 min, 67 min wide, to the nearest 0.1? 7.7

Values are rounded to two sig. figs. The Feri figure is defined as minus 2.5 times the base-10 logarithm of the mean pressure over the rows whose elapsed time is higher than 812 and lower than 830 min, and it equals -2.6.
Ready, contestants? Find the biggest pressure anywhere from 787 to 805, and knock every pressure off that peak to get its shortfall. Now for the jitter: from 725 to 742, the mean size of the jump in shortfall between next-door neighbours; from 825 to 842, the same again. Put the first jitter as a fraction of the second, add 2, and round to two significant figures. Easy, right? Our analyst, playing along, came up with 4.0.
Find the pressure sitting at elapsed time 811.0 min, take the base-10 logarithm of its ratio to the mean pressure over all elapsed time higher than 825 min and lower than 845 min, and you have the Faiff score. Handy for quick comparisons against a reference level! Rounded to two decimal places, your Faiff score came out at 0.01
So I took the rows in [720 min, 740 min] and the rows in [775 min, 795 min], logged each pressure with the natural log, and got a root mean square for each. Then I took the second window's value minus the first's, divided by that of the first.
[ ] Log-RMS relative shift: -0.030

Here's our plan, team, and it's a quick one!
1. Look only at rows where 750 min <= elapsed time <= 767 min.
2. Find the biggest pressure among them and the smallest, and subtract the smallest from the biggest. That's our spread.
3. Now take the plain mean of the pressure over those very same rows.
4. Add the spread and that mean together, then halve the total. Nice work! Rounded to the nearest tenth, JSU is 4.5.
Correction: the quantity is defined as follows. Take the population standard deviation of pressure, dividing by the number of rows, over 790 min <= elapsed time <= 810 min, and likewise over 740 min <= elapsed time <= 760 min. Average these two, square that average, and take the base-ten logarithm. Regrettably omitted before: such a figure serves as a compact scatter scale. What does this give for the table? 0.2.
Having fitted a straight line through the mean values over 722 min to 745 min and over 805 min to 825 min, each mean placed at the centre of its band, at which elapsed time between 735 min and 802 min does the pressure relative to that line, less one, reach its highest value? 736.0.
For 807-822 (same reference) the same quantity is 816.0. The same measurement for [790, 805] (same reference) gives 803.5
